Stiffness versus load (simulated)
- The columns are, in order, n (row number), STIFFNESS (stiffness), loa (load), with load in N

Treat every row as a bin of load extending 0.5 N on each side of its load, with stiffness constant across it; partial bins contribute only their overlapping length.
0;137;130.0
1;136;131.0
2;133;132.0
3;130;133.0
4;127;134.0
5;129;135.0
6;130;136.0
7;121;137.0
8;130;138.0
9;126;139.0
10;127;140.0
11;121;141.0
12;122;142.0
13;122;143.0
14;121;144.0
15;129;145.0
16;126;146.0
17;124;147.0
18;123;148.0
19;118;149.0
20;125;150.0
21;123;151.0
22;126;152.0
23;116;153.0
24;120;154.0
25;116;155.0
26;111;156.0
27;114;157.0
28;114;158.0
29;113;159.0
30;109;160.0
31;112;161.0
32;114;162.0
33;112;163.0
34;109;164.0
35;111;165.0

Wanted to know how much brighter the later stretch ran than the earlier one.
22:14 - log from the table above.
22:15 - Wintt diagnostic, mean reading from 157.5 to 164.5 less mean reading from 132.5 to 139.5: -16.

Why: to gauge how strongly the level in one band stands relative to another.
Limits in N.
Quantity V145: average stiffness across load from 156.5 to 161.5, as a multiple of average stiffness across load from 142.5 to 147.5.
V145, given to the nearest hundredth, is 0.90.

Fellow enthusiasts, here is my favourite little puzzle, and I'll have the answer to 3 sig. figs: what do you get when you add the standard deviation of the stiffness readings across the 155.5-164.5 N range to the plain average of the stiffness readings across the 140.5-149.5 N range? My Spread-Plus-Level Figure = 125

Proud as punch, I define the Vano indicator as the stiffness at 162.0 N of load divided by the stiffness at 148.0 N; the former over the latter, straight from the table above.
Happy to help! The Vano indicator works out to 0.93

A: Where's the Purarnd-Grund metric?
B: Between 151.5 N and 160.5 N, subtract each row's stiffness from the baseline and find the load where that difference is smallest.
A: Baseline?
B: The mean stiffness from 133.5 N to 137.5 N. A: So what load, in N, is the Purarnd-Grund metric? 152.0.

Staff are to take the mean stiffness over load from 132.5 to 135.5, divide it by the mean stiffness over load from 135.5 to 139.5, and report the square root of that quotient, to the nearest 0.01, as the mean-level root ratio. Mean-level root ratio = 1.01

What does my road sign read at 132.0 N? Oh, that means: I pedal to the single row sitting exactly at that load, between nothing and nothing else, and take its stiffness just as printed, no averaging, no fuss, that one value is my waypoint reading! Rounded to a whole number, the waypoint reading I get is 133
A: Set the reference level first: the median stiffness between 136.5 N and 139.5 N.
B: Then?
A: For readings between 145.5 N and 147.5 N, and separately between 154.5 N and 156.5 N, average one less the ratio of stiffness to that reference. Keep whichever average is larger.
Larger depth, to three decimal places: 0.099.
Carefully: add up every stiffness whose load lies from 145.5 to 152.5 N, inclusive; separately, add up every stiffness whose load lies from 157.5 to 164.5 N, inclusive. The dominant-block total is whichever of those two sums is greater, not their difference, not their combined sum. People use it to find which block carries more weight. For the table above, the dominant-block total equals 865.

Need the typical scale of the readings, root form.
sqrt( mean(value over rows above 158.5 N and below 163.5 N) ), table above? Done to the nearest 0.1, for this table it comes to 10.6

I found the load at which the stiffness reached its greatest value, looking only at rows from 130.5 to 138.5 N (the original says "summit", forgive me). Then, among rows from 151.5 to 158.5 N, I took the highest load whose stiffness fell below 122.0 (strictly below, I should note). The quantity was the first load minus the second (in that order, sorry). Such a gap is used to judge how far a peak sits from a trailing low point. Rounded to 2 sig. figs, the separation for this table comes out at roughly -27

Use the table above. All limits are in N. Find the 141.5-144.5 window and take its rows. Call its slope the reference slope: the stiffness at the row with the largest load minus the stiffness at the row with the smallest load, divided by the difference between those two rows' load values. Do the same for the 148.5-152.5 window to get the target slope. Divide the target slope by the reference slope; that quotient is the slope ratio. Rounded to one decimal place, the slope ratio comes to -5.3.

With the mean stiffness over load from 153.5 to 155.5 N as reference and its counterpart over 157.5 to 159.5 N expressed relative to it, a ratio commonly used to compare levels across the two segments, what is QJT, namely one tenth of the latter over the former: 0.0962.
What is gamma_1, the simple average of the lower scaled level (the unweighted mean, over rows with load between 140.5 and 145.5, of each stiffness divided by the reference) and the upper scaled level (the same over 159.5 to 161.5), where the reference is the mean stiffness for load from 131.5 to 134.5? 0.898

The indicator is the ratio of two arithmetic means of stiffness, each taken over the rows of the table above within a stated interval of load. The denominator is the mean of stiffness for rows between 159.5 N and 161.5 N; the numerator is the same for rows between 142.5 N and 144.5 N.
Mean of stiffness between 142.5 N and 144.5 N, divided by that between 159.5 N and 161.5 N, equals 1.10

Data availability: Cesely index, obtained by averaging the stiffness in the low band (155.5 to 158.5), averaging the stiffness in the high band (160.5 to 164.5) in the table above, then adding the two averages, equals 225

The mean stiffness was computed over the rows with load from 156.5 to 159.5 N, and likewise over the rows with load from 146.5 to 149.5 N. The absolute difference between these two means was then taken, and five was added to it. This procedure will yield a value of 13.0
